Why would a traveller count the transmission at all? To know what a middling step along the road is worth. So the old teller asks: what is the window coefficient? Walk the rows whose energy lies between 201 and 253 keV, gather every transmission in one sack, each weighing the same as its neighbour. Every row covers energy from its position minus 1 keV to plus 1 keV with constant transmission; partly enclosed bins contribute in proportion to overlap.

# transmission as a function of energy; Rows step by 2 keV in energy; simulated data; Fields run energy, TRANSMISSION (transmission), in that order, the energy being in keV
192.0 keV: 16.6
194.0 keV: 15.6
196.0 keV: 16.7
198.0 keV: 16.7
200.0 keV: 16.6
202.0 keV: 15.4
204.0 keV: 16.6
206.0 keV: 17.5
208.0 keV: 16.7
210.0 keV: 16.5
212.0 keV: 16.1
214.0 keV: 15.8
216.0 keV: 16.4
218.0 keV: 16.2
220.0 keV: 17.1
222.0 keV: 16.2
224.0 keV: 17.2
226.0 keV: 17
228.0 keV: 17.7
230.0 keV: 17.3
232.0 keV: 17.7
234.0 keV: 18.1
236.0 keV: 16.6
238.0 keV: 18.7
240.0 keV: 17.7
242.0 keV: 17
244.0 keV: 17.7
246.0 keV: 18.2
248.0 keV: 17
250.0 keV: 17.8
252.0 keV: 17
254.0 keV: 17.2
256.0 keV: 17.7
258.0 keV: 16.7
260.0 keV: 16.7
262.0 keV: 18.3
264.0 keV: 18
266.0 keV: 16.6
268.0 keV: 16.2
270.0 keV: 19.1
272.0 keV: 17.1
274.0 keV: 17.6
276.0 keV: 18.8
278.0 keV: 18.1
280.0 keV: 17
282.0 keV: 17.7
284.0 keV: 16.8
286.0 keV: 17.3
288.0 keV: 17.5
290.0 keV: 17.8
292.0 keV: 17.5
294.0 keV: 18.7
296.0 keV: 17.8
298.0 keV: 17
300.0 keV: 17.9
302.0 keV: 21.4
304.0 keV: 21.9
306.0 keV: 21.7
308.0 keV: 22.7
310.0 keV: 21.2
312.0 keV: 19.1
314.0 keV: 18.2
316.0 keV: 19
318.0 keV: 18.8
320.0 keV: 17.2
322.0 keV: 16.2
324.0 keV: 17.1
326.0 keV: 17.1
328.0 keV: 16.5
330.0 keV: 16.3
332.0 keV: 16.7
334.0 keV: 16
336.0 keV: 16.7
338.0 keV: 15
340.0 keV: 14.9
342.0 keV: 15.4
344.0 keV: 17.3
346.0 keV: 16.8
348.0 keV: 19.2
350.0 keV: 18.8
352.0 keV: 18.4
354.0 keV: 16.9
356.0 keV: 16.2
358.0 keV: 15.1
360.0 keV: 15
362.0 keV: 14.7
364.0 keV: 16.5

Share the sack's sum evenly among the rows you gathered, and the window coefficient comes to 17.0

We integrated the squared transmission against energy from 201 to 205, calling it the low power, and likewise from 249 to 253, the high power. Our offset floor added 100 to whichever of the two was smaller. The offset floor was 1125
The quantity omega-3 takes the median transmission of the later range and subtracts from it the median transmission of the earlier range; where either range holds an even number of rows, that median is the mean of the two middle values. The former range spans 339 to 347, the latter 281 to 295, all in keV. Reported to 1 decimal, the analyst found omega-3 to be -1.4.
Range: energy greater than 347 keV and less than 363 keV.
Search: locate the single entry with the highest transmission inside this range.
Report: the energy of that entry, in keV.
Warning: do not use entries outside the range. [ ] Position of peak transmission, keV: 348.0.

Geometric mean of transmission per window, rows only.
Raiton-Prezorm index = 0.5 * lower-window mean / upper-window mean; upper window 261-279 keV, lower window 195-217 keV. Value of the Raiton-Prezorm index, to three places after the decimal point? 0.464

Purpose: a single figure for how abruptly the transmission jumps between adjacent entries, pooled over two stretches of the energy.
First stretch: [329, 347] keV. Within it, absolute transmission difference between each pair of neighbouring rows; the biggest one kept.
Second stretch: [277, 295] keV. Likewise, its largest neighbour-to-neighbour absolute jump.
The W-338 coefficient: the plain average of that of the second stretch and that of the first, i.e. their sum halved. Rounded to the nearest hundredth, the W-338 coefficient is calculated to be 1.55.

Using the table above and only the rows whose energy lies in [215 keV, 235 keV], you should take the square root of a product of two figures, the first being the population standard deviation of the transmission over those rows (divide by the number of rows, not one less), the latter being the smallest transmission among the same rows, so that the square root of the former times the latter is 3.2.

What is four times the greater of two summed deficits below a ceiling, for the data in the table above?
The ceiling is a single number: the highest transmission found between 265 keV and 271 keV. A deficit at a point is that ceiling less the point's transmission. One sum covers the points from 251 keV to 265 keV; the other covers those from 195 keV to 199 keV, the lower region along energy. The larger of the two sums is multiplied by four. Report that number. 48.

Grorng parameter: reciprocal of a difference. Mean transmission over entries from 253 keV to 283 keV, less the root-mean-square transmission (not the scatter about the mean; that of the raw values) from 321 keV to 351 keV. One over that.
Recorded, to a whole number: 1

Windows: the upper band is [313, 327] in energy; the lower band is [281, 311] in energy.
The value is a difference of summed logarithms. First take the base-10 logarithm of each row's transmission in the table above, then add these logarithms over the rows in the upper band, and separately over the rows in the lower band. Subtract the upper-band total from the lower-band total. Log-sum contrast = 10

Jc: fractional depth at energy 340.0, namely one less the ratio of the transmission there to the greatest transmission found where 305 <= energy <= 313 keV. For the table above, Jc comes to 0.344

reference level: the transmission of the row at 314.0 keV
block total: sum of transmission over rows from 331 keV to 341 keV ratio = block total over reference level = 4.4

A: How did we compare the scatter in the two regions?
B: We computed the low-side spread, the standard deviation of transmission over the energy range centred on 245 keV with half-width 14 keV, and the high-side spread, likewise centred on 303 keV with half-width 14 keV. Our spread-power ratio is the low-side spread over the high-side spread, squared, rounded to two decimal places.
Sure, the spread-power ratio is 0.10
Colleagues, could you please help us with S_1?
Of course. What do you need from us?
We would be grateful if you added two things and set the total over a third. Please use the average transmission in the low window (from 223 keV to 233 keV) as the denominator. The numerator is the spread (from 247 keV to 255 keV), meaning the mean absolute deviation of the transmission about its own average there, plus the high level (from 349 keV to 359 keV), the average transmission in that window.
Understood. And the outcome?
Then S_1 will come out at 1.00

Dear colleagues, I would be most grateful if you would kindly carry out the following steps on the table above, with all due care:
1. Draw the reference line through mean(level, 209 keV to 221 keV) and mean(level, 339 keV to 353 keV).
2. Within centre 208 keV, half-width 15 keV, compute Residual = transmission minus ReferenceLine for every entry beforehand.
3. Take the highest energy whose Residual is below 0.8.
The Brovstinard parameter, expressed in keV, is 222.0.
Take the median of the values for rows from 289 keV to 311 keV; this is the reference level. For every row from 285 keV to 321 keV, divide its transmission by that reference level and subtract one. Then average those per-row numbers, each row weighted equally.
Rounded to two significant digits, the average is 0.018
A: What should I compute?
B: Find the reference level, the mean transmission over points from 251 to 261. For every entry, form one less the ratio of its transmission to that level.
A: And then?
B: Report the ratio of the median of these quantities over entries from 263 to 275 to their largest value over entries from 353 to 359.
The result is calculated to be -0.1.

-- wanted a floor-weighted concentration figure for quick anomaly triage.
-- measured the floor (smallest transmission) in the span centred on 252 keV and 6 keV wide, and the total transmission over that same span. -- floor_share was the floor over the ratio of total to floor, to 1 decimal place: 5.6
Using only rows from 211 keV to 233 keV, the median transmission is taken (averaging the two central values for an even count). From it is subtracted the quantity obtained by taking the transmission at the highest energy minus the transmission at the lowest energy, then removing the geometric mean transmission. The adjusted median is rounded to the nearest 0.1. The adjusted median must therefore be 32.2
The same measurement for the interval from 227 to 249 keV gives 36.0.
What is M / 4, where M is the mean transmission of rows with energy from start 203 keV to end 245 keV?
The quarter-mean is 4.26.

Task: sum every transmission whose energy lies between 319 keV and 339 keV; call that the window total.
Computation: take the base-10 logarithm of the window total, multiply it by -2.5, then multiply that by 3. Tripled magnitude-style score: -16.6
